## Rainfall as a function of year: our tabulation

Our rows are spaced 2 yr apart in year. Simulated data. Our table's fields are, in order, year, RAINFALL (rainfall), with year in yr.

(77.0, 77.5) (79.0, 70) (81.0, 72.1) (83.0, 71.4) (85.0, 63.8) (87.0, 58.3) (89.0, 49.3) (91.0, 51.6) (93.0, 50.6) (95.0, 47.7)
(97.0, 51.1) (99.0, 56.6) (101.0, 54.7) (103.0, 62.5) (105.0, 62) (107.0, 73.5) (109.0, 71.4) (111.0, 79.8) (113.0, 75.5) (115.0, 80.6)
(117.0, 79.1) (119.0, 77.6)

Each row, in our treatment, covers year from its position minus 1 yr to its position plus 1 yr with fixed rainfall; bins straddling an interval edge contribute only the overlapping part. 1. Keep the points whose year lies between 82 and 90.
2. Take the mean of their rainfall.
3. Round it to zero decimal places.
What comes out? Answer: 61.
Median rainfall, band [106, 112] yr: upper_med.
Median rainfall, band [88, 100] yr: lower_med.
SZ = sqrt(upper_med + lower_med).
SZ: 11.2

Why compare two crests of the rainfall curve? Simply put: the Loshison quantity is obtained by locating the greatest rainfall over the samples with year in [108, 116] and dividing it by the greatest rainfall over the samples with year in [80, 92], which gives 1.12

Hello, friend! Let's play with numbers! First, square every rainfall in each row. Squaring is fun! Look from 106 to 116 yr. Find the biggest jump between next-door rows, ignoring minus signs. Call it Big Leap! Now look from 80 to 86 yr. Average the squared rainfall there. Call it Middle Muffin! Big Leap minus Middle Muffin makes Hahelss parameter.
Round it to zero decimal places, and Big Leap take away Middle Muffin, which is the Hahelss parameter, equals -3519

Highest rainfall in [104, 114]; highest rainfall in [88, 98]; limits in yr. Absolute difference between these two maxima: 28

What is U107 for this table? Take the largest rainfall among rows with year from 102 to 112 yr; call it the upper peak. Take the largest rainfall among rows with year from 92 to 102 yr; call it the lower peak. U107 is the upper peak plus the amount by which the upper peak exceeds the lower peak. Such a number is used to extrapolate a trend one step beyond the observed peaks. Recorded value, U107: 103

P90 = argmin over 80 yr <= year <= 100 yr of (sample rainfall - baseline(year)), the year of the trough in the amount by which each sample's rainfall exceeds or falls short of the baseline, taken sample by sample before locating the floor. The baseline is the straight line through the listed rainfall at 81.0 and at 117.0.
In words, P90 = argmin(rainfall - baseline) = 95.0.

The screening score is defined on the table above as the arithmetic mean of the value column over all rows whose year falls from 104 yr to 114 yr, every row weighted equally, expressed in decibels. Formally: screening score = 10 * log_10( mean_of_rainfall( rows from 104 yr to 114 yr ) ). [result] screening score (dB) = 18.6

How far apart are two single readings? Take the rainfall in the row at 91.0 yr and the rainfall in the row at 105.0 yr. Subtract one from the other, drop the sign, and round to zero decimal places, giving 10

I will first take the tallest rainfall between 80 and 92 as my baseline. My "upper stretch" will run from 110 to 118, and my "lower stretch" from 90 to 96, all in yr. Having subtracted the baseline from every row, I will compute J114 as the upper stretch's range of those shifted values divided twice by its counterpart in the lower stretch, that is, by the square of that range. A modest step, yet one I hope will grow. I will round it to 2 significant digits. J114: 0.34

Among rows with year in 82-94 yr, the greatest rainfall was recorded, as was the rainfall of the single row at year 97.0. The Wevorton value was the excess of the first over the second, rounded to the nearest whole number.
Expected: 20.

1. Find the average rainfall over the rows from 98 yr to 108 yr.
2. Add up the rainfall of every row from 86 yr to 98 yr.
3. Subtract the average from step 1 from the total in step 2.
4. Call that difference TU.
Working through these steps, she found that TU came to 247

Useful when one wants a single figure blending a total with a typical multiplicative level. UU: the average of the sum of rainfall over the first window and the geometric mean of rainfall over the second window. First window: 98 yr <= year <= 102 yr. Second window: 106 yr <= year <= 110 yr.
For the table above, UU 91.9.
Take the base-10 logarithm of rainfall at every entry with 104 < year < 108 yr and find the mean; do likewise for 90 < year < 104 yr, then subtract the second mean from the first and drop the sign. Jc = 0.10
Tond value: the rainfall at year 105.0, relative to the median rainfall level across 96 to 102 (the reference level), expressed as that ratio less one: 0.1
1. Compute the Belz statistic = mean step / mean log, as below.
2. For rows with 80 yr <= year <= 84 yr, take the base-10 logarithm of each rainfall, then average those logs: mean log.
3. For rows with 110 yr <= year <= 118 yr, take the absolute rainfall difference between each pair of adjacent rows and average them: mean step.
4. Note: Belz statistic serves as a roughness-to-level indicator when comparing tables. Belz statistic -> 2.0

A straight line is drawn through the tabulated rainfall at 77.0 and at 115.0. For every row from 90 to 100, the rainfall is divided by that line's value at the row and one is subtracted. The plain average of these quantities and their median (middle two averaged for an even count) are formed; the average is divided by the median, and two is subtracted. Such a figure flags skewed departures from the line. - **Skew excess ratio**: -1.02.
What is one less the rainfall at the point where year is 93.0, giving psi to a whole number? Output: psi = -50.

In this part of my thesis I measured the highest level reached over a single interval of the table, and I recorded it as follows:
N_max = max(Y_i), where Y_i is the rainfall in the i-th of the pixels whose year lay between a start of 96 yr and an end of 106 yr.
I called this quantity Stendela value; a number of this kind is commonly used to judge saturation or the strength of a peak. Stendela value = 62.5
